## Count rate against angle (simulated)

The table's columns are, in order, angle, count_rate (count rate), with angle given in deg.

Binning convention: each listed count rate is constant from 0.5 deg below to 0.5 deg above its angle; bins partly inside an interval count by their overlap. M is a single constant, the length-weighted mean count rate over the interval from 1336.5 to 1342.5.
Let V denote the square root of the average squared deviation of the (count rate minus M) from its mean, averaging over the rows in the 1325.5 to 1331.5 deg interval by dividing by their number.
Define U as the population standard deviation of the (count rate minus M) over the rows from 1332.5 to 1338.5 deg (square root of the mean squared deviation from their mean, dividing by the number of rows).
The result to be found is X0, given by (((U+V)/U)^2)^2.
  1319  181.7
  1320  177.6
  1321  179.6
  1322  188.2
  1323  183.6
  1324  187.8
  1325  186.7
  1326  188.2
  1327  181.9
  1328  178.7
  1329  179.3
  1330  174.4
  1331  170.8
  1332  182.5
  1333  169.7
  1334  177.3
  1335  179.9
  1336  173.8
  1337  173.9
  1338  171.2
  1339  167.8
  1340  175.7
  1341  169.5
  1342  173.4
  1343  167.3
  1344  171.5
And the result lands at 45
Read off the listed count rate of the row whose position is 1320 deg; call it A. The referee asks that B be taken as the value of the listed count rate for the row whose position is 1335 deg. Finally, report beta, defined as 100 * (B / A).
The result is 101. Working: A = 177.6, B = 179.9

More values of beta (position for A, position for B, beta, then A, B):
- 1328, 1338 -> 96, 178.7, 171.2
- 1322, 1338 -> 91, 188.2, 171.2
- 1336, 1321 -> 103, 173.8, 179.6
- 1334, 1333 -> 96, 177.3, 169.7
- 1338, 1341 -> 99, 171.2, 169.5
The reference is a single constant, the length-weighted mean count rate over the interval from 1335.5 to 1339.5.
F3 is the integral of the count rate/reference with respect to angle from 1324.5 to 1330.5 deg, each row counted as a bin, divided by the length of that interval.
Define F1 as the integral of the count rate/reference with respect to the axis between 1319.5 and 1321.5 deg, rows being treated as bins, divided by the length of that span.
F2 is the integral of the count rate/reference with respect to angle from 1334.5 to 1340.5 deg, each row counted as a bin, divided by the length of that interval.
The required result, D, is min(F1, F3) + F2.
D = 2.05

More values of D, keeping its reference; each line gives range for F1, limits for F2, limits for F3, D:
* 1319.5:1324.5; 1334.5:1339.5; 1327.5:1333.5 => 2.03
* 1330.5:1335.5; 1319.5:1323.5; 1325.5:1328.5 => 2.09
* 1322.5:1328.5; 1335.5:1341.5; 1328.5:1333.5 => 2.02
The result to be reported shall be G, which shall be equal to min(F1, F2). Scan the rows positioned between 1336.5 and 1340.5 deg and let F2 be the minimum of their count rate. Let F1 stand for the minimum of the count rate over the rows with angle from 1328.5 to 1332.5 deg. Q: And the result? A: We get 168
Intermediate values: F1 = 170.8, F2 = 167.8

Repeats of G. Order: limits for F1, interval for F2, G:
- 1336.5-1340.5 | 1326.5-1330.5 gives 168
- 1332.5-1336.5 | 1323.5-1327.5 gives 170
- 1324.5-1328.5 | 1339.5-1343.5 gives 167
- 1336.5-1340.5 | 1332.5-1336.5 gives 168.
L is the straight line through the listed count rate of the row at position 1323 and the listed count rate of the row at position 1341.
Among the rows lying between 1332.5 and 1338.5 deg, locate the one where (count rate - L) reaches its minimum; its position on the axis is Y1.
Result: 1333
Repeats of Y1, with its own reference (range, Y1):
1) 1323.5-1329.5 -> 1328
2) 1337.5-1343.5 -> 1339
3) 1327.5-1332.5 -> 1331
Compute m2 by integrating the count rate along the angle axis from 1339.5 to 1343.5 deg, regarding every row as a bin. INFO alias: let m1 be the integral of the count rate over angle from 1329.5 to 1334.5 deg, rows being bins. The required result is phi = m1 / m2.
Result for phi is 1.3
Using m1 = 875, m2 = 686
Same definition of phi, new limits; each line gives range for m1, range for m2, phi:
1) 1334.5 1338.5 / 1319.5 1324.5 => 0.8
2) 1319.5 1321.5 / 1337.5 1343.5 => 0.3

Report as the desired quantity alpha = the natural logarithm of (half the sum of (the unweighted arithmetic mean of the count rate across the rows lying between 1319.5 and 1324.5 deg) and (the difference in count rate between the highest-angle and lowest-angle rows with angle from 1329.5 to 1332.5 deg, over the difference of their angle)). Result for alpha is 4.54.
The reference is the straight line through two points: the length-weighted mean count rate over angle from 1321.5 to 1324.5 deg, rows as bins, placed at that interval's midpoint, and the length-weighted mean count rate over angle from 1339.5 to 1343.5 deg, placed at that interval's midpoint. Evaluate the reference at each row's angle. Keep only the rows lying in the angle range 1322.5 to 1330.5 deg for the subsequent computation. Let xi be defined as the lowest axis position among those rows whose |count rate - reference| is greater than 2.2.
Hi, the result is 1323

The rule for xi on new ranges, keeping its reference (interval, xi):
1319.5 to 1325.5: 1320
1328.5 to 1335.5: 1329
